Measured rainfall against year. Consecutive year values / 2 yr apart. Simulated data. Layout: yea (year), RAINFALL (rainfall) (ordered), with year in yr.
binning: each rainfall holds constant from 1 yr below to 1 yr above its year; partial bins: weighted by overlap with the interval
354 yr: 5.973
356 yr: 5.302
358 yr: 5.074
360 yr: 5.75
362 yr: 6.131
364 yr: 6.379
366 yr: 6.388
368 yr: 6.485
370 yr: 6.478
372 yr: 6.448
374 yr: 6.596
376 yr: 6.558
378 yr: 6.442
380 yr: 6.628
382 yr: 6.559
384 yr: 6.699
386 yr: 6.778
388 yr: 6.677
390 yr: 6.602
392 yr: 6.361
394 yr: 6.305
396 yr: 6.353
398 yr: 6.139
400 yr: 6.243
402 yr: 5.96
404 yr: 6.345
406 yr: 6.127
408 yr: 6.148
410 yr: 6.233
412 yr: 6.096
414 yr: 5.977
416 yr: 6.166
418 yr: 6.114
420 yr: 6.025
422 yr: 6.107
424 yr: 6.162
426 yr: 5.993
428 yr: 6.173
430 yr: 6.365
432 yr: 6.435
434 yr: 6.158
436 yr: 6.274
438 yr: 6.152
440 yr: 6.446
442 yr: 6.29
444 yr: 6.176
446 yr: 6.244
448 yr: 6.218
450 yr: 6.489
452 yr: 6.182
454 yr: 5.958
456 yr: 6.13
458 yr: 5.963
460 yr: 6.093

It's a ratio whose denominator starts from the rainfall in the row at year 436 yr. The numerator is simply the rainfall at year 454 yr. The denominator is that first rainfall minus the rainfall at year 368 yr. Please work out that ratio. -28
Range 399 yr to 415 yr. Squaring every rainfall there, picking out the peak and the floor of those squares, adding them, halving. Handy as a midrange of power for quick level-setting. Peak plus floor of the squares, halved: 37.9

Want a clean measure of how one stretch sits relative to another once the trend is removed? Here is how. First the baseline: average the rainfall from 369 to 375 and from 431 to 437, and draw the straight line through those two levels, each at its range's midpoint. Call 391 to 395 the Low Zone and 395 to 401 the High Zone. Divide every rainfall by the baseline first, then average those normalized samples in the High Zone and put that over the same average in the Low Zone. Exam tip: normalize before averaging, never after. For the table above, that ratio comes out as 0.99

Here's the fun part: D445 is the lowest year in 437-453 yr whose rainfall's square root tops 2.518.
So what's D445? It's 440 yr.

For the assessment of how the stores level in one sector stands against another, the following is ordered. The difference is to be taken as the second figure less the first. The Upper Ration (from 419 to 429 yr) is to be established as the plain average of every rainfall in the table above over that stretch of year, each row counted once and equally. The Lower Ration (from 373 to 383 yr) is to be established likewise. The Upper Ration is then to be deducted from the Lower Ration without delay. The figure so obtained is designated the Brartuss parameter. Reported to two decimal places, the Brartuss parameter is 0.46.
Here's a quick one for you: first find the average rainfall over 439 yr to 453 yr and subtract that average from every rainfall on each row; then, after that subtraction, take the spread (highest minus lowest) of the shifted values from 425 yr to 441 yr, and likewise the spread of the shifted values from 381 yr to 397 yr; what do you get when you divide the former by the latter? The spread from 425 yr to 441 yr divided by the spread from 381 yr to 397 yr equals 1.0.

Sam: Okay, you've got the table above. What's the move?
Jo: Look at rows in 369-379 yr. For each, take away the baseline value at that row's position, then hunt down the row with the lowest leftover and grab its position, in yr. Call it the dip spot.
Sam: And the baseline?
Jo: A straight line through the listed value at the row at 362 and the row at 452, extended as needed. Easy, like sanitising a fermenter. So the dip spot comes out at 378 yr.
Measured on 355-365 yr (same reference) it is 358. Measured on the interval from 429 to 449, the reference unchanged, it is 438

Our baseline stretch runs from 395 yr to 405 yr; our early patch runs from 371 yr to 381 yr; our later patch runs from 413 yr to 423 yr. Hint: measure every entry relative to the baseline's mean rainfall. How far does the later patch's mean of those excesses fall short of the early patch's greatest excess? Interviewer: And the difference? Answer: 0.55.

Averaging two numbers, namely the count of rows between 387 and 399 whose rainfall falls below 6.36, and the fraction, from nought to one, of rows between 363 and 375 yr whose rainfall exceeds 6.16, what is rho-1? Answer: 2.0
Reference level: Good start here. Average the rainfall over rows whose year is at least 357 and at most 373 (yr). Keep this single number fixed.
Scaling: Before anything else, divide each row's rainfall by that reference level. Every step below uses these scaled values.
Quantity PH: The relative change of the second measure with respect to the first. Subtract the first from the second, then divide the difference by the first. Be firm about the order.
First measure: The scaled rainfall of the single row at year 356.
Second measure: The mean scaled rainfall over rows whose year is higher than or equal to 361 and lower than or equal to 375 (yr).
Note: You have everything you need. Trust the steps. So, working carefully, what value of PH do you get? 0.21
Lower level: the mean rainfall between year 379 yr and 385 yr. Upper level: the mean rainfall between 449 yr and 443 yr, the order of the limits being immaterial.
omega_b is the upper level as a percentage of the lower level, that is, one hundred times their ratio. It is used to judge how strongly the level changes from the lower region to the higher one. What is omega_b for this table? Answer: 94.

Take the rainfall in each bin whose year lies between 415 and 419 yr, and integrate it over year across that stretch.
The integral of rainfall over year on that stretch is 25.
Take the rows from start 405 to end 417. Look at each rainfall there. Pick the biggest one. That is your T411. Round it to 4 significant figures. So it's 6.233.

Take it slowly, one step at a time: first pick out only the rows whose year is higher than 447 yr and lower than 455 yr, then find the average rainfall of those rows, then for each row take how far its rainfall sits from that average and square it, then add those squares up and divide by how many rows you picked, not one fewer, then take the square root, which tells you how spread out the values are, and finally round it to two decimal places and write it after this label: 0.19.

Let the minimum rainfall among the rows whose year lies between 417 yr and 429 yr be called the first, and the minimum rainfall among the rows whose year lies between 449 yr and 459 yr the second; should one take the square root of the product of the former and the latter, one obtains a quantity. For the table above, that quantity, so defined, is 5.98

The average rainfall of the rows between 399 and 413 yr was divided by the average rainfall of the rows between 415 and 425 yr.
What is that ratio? 1.008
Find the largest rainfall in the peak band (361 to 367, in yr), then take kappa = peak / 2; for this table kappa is 3.19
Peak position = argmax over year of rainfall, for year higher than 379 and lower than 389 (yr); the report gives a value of 386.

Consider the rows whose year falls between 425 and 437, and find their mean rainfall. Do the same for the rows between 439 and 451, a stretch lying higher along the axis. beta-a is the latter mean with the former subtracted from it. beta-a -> 0.08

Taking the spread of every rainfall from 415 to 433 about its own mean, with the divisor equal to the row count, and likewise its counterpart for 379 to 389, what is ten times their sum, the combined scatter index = 2.10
